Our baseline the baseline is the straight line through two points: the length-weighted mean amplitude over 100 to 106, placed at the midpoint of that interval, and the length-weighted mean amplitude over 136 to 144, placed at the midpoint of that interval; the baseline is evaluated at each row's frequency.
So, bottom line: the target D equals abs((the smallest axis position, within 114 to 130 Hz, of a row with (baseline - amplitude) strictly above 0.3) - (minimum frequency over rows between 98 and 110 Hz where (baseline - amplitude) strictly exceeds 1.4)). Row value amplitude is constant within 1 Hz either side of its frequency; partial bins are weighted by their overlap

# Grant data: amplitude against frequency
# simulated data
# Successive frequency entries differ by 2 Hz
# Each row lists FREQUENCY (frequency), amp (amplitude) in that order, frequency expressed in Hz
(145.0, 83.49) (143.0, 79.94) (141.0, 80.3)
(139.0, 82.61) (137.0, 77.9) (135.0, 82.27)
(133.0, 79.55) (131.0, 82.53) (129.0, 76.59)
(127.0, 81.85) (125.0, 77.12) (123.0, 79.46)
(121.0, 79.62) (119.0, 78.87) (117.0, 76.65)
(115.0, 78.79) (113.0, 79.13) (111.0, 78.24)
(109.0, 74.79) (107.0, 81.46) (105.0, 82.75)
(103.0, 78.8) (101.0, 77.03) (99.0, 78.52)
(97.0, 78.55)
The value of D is 14 Hz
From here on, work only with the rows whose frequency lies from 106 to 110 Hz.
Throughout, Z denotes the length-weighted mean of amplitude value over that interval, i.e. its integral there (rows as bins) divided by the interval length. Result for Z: 78.1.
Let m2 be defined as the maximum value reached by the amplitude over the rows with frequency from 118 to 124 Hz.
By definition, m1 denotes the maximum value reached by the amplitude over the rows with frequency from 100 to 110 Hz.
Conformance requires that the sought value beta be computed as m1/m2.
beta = 1.04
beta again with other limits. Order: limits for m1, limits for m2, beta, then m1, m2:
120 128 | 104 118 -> 0.99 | 81.85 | 82.75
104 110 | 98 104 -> 1.05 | 82.75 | 78.8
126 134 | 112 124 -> 1.04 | 82.53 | 79.62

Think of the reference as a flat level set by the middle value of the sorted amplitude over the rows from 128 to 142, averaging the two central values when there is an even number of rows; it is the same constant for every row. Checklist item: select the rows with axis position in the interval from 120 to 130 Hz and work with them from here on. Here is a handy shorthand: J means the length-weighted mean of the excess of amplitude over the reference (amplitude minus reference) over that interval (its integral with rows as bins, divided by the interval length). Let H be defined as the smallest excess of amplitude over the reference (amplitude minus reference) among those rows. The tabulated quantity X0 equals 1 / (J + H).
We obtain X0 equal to -0.20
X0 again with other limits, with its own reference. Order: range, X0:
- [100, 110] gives -0.15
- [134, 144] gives -0.48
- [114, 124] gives -0.19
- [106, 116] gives -0.14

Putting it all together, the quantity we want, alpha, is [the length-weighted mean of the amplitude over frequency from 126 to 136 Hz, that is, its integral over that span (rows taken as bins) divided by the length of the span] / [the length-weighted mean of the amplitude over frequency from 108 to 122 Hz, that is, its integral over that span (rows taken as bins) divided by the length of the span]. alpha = 1.03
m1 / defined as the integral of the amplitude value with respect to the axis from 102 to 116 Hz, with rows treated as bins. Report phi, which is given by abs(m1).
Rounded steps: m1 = 1108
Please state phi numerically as 1108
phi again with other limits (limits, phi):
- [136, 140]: 321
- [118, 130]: 947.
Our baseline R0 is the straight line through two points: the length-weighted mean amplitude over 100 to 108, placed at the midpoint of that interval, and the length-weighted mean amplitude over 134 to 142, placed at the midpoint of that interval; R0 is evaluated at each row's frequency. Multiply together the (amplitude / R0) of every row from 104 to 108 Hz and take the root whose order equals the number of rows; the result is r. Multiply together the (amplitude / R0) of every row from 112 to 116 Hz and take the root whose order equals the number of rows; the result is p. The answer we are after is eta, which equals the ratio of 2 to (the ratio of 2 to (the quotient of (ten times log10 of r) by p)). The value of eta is 0.11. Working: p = 0.98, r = 1.026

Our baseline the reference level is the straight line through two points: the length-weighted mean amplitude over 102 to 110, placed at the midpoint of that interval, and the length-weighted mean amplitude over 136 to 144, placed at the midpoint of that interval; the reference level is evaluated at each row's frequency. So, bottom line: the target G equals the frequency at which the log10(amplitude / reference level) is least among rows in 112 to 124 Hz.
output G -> 117.0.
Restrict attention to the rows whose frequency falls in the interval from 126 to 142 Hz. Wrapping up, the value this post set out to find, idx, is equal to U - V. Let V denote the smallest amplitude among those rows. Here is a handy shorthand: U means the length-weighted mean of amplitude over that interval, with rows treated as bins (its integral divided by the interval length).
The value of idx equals 3.9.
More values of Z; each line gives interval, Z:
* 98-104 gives 78.1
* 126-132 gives 80.3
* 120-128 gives 79.5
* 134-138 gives 80.1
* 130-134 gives 81.0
